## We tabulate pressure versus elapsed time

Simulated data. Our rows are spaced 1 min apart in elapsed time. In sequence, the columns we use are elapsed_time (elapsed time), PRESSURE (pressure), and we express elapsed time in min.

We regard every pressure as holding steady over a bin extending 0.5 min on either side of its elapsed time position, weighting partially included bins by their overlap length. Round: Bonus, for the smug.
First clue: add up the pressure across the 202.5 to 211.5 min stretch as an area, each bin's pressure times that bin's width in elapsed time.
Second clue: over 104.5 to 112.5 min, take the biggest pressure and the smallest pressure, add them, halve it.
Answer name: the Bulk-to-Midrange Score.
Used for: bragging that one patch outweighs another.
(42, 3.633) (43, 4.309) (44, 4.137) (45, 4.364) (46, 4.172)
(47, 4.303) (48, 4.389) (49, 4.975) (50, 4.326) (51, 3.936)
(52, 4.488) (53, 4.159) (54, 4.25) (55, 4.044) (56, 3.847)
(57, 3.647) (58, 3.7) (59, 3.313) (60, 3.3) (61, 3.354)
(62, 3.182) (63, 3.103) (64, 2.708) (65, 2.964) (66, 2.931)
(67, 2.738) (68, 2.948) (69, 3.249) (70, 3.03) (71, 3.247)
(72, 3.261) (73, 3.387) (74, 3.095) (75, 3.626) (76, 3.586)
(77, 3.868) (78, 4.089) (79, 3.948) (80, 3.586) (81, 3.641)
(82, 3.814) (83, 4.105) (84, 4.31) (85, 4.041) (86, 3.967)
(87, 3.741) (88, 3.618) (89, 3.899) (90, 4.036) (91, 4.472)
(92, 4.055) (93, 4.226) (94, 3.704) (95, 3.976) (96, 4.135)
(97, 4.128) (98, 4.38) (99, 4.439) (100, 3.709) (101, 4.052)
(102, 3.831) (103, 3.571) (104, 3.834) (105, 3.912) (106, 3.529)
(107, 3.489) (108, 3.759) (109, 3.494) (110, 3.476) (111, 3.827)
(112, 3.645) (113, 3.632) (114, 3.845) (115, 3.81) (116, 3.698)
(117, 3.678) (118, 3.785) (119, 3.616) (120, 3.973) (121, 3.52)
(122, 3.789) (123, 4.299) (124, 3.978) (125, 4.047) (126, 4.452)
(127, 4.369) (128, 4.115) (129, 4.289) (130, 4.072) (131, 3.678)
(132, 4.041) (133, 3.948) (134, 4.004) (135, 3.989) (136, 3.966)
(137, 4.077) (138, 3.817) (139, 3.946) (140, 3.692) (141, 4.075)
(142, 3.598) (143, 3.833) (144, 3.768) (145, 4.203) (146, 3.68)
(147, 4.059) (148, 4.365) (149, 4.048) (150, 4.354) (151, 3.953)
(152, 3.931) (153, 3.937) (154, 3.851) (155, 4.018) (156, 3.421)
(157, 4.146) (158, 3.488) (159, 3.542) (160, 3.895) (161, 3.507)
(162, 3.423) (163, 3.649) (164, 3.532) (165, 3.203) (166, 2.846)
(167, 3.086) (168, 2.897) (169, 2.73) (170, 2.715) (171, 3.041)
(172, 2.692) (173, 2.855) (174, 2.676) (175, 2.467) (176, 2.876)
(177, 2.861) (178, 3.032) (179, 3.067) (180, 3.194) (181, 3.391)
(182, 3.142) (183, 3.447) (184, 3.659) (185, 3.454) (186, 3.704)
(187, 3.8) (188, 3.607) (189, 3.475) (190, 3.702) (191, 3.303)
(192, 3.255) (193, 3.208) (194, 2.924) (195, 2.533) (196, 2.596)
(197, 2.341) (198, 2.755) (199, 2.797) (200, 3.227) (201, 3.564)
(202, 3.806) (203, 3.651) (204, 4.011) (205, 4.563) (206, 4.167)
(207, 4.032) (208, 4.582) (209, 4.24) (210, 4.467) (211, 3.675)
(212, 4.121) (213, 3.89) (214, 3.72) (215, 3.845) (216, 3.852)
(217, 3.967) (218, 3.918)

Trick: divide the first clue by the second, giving 10.1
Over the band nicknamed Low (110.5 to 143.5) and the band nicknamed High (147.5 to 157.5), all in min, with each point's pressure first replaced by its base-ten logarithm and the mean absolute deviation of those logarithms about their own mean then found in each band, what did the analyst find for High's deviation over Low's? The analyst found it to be 1.0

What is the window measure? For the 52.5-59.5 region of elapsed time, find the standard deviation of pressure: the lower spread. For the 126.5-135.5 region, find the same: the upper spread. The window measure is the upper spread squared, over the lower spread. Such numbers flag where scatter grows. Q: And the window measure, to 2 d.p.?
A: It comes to 0.12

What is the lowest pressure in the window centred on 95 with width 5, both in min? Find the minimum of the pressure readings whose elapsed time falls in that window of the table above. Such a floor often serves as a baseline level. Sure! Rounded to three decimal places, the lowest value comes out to 3.704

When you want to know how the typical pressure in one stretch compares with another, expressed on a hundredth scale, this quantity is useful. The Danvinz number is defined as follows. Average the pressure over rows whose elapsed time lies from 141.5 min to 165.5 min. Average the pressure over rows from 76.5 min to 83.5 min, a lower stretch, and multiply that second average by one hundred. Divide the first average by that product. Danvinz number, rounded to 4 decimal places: 0.0099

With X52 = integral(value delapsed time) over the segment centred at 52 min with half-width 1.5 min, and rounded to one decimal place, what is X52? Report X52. 12.6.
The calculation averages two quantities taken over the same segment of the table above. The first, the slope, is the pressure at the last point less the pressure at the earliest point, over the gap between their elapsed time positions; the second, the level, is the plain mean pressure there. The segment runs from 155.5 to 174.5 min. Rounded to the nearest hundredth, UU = 1.59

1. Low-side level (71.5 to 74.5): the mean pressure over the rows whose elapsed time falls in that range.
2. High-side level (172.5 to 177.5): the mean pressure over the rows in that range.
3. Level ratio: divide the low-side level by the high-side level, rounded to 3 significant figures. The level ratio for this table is 1.18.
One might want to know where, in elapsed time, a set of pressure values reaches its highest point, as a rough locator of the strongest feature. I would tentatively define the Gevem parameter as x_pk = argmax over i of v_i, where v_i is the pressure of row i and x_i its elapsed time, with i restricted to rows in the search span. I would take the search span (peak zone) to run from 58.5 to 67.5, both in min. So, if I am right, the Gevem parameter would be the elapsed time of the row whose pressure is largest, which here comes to 61 min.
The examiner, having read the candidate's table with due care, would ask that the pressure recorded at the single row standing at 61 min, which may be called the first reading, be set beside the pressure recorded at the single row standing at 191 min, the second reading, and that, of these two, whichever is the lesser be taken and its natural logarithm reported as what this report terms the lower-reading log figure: 1.19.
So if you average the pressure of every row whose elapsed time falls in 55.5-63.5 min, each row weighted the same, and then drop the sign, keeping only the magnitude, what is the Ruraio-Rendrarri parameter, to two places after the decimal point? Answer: 3.43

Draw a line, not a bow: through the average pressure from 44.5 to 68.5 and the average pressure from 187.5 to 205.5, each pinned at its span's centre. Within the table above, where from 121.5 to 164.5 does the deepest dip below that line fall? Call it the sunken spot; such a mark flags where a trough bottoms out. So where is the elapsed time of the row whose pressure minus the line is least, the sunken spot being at 156 min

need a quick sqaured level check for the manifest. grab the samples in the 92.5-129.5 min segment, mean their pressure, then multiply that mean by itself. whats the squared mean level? 15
